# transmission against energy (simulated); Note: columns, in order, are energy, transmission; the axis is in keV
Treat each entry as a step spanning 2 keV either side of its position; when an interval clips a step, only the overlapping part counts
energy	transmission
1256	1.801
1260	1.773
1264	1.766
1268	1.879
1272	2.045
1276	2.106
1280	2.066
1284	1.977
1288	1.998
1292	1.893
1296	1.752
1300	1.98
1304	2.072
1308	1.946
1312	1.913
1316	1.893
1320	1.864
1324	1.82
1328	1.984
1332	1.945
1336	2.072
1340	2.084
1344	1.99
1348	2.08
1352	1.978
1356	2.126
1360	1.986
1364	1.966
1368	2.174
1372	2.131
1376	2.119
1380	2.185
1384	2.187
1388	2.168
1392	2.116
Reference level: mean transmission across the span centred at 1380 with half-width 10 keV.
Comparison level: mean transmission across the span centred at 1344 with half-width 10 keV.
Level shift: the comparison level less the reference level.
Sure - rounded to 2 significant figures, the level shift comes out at -0.12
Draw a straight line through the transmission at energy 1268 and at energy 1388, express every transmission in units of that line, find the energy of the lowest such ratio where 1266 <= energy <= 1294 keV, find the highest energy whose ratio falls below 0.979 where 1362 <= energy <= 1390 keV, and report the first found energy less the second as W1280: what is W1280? -72 keV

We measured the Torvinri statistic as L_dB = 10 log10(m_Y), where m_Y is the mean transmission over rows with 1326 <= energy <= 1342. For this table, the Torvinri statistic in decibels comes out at 3.06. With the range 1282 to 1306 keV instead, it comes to 2.89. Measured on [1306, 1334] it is 2.81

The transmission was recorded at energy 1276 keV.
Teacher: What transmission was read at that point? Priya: 2.106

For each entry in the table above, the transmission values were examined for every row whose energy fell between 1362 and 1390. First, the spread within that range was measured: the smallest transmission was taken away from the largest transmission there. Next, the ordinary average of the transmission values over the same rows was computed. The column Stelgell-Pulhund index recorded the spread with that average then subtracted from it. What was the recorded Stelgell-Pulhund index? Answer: -1.91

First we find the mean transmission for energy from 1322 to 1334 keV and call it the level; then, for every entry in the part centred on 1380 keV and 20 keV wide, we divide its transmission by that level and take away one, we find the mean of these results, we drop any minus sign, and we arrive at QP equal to 0.13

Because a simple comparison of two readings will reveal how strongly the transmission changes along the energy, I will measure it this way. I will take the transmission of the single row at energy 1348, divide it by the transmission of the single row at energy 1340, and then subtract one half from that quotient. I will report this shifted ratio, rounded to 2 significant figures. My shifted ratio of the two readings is 0.50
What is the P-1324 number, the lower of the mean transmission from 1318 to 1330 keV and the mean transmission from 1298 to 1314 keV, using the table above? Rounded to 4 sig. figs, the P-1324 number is 1.889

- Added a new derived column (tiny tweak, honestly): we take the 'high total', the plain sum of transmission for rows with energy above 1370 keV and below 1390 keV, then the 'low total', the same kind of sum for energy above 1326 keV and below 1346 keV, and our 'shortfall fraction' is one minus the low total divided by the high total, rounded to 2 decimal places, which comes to 0.07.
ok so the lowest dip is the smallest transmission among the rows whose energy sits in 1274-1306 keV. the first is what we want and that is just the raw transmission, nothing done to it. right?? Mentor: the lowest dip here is 1.752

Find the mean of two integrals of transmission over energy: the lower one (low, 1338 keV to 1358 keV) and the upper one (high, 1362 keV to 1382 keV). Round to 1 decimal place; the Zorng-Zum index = 41.7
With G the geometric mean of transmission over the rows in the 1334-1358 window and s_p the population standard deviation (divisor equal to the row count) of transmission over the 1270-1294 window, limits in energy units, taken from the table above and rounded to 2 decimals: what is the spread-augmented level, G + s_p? 2.12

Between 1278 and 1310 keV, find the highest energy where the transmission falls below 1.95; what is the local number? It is 1308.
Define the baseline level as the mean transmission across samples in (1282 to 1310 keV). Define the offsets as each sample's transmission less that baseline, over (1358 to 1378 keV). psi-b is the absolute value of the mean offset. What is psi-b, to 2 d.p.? 0.13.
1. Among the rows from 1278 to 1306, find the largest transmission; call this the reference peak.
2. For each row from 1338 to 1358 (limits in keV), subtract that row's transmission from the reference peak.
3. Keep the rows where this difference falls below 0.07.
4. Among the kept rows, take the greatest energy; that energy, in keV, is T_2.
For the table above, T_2 1356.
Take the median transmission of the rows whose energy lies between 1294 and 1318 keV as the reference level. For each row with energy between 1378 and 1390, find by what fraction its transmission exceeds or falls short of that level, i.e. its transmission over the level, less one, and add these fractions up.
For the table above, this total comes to 0.39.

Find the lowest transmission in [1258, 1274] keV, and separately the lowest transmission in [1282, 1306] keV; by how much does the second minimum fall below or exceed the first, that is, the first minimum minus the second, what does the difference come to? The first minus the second 0.01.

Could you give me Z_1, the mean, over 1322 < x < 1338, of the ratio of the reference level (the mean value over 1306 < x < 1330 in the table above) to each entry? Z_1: 0.98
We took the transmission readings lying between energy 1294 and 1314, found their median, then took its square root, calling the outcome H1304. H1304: 1.39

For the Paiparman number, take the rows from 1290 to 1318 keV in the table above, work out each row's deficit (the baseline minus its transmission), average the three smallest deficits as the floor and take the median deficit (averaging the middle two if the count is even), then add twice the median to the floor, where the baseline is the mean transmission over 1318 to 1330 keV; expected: -0.2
